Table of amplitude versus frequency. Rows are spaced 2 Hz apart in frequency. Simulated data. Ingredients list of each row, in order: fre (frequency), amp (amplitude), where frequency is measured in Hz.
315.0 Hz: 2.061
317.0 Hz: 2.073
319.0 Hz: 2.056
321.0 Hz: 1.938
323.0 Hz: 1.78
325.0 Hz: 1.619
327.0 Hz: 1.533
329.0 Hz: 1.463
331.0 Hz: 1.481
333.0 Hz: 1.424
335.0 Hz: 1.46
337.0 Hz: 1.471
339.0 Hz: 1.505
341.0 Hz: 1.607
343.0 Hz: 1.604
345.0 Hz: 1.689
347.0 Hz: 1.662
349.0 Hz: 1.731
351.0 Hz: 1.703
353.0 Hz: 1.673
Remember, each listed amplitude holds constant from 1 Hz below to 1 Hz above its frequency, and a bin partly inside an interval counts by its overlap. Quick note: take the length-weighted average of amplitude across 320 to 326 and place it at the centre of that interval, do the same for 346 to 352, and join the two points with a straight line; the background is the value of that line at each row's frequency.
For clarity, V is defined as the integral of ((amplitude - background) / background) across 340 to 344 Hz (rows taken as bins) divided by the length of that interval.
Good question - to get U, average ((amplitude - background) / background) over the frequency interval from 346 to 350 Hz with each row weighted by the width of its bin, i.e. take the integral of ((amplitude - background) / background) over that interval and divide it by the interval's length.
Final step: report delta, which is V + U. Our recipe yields -0.07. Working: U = 0.00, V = -0.07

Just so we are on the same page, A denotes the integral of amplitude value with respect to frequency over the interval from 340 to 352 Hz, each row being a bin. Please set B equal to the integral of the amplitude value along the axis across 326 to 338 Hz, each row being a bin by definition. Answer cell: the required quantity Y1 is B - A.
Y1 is -2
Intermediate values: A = 19.99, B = 17.7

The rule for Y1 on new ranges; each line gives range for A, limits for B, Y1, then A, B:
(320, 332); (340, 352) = 0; 19.63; 20.0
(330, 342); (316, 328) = 4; 17.90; 22.0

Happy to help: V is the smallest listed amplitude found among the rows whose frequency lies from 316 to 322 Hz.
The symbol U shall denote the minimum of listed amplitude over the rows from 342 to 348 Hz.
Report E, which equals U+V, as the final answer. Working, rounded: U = 1.604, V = 1.938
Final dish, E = 3.54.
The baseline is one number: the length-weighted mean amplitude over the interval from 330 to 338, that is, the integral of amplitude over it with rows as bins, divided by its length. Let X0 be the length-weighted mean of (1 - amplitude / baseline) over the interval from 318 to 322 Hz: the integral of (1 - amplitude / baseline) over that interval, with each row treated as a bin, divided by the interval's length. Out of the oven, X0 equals -0.37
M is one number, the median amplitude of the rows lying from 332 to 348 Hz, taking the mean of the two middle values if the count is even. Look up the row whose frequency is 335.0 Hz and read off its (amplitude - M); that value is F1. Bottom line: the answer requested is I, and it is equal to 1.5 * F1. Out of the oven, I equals -0.14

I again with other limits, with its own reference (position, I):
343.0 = 0.07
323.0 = 0.34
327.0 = -0.03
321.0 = 0.58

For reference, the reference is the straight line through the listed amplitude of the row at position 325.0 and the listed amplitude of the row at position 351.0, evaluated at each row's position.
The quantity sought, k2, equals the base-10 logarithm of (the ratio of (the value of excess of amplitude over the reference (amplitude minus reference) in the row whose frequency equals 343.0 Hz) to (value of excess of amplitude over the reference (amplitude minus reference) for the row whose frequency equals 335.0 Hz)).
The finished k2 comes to -0.42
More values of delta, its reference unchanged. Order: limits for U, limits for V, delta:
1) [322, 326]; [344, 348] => -0.06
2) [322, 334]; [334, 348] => -0.21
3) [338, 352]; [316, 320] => 0.11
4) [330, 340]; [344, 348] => -0.18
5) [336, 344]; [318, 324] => -0.03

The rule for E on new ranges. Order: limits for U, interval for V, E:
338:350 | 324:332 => 2.97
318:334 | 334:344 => 2.88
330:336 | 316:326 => 3.04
